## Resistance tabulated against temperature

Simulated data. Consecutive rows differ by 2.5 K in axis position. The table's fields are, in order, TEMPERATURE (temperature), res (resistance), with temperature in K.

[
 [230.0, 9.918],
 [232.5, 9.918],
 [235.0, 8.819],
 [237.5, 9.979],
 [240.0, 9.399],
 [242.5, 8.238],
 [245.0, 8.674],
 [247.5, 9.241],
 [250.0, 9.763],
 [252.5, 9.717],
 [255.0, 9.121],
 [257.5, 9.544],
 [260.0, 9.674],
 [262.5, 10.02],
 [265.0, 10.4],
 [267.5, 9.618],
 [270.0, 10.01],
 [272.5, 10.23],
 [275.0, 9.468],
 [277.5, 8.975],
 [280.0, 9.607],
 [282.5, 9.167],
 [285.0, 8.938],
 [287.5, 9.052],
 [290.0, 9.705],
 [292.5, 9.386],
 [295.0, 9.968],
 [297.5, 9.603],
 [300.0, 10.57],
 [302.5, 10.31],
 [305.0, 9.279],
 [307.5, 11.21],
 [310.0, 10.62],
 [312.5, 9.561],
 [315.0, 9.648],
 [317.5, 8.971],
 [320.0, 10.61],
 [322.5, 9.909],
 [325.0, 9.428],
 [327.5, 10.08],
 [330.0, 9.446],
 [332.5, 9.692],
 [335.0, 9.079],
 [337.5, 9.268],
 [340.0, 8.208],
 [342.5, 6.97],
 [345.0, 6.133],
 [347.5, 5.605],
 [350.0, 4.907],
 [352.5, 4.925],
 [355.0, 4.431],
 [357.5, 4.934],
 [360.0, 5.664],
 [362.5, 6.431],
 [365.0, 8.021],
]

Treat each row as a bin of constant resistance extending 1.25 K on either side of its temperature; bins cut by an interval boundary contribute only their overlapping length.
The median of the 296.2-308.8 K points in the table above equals 10.3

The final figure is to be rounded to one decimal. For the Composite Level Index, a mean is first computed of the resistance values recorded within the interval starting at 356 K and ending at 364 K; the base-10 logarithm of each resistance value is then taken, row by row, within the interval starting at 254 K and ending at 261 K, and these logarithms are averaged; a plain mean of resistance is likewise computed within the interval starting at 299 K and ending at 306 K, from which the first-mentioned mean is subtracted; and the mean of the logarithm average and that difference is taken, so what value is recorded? 2.7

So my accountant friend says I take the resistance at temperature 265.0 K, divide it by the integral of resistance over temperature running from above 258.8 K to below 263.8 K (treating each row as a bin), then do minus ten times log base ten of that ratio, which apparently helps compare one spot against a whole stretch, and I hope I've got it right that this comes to 6.8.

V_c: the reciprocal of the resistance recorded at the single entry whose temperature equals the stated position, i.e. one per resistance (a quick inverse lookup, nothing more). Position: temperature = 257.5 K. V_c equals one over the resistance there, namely 0.105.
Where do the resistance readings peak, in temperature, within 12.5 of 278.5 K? 272.5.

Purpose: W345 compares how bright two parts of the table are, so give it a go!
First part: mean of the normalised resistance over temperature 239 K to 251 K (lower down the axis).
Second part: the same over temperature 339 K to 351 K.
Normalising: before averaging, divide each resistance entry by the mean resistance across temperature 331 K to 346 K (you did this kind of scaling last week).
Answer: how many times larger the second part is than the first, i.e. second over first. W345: 0.70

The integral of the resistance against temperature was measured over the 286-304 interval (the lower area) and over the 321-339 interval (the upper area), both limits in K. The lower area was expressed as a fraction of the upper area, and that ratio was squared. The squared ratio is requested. 1.05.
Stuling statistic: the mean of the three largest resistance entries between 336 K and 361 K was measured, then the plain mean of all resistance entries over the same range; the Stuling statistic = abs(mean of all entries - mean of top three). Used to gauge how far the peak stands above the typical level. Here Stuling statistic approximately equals 2.0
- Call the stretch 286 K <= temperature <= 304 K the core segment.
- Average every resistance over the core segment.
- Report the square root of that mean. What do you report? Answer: 3.13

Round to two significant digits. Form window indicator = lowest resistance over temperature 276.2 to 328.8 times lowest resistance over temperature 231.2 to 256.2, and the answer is 74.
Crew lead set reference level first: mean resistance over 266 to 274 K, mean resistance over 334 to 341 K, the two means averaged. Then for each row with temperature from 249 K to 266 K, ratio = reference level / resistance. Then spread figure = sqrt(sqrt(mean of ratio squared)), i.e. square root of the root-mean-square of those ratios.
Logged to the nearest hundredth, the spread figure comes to 0.98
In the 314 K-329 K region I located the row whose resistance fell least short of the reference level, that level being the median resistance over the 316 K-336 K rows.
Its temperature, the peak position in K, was 320.0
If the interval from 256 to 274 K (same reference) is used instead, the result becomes 265.0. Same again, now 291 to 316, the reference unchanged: 307.5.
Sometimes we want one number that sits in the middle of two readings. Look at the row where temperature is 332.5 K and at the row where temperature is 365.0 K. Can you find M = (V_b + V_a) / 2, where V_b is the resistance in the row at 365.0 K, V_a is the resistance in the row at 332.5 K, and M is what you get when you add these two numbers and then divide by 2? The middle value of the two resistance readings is 8.9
